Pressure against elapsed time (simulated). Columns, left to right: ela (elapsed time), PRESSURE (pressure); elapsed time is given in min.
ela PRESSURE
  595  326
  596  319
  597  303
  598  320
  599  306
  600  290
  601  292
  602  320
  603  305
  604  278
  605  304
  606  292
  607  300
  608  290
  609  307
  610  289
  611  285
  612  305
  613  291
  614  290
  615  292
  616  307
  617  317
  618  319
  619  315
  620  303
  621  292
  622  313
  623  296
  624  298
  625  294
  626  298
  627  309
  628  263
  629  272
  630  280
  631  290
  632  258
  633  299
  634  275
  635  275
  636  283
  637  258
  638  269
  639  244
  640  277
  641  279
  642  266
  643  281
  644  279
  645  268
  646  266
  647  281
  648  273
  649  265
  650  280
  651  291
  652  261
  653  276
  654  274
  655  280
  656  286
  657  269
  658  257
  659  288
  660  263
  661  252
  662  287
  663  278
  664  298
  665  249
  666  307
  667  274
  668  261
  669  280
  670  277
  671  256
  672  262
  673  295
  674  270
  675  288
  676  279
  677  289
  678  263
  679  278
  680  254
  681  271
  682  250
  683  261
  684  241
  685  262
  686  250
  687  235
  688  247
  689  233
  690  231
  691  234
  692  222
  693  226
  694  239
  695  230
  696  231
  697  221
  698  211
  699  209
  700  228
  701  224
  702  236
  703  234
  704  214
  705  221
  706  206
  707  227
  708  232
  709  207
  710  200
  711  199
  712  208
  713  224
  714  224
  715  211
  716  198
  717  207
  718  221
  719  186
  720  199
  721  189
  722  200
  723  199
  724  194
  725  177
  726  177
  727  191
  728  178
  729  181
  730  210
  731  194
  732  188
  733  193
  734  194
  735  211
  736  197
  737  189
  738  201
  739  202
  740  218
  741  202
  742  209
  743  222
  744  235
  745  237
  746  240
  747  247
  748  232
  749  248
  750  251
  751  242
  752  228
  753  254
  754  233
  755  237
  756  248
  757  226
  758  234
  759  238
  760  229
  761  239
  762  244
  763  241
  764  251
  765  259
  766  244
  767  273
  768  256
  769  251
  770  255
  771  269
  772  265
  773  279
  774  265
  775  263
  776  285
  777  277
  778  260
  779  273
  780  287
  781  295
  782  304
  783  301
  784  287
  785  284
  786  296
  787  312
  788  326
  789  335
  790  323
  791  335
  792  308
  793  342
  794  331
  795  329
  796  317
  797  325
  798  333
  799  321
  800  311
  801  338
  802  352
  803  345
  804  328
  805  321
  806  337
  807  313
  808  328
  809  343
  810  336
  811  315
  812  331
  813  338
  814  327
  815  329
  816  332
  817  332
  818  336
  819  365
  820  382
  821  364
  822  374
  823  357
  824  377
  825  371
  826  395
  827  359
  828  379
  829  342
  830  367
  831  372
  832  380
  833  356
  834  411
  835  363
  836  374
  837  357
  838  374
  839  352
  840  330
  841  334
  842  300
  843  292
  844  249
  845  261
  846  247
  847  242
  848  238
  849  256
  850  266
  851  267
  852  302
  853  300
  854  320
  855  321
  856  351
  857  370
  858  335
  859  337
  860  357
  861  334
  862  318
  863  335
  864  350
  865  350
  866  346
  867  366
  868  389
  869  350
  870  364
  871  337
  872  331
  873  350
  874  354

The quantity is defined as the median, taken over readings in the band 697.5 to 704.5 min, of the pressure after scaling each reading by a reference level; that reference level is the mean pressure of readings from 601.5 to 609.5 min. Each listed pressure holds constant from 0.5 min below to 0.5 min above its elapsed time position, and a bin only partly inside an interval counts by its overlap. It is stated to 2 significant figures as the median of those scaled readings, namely 0.75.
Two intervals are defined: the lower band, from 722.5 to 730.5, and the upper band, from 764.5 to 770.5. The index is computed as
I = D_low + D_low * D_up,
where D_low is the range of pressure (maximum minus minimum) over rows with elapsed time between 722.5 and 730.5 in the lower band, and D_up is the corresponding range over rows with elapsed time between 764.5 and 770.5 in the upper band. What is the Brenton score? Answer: 990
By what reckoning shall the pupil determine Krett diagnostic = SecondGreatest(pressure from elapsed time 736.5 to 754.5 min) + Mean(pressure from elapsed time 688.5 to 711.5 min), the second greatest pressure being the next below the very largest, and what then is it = 473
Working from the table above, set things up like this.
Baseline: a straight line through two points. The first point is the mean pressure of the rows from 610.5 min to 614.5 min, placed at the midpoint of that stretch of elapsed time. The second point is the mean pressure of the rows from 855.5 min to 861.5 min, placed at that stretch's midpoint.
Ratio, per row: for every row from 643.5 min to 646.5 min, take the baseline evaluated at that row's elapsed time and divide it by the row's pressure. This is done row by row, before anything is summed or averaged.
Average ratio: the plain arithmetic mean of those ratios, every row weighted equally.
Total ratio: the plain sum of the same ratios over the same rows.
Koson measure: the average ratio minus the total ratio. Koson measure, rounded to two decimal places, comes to -2.21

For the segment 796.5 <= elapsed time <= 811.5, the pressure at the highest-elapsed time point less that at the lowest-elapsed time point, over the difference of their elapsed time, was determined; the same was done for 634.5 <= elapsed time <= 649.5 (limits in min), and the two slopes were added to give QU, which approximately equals -1.4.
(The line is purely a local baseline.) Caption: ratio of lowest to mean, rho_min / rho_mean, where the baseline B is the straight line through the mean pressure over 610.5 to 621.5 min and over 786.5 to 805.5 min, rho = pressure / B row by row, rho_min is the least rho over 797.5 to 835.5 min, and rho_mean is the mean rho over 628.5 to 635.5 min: 1.03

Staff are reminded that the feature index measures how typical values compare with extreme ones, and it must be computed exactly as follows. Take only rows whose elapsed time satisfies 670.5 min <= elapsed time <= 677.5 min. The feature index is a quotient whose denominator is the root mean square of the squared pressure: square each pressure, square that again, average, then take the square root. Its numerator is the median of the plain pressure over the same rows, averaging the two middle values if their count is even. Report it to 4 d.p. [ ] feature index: 0.0036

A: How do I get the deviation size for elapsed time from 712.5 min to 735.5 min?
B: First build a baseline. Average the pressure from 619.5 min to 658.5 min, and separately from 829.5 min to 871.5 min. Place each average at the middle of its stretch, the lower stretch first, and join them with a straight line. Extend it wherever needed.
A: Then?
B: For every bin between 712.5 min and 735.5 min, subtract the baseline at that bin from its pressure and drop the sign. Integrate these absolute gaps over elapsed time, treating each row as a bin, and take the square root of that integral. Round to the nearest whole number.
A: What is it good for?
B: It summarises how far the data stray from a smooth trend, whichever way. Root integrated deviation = 48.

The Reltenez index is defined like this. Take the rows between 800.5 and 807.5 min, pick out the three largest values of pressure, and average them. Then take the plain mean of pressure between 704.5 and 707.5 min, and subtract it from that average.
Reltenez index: 127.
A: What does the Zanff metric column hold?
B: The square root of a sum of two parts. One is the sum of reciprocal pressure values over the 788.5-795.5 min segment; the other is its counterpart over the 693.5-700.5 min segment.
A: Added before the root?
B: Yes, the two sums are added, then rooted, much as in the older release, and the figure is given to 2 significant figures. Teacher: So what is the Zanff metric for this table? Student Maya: 0.23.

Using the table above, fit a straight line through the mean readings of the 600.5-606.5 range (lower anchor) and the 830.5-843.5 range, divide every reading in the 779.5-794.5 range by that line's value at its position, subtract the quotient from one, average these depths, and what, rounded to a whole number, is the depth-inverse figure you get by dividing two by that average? 22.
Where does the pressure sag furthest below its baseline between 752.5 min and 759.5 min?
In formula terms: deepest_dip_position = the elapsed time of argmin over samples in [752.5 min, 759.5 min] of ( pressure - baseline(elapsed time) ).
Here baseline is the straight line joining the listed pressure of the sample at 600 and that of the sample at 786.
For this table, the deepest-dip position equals 757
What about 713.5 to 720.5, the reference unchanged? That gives 719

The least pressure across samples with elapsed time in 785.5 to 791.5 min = 296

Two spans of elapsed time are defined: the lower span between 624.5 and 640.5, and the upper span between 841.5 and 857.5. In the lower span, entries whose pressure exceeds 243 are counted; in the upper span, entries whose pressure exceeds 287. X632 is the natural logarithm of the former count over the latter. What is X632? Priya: 0.69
